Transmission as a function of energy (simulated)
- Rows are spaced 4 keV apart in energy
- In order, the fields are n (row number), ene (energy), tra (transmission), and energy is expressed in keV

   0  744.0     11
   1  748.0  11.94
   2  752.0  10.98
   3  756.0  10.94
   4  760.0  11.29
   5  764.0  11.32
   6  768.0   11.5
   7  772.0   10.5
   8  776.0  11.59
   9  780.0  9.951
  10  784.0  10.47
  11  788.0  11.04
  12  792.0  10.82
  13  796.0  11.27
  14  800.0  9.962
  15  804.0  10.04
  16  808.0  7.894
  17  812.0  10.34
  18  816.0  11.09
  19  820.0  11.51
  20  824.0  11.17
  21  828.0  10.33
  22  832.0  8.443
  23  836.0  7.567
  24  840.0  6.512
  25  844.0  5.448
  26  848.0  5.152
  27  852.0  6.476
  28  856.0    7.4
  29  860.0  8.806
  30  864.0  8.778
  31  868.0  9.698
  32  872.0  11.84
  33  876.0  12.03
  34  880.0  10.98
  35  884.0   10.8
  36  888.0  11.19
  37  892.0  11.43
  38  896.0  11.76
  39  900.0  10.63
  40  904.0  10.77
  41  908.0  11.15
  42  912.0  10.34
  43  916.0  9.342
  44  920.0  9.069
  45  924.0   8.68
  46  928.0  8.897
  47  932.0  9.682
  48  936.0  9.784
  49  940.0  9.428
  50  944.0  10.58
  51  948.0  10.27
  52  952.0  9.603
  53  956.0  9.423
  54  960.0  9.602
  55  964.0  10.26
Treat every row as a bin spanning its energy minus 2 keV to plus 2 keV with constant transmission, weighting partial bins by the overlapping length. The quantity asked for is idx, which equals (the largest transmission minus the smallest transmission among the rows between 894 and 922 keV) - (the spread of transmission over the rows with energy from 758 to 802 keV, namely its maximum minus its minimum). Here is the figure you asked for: 1.1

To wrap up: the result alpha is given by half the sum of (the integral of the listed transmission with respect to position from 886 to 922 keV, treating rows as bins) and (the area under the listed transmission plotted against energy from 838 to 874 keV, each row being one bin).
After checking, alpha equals 332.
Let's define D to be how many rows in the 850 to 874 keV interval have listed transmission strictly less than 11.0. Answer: 5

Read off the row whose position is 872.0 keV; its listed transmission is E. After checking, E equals 11.84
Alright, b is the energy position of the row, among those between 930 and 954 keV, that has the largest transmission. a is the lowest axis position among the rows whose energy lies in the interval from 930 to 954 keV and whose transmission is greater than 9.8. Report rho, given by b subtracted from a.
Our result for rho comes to 0 keV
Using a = 944.0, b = 944.0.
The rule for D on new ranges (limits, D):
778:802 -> 4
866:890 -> 3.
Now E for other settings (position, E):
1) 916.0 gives 9.342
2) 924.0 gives 8.68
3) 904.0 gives 10.77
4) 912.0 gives 10.34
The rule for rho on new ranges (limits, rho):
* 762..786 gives -12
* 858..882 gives -4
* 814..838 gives -4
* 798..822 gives -20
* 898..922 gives -8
